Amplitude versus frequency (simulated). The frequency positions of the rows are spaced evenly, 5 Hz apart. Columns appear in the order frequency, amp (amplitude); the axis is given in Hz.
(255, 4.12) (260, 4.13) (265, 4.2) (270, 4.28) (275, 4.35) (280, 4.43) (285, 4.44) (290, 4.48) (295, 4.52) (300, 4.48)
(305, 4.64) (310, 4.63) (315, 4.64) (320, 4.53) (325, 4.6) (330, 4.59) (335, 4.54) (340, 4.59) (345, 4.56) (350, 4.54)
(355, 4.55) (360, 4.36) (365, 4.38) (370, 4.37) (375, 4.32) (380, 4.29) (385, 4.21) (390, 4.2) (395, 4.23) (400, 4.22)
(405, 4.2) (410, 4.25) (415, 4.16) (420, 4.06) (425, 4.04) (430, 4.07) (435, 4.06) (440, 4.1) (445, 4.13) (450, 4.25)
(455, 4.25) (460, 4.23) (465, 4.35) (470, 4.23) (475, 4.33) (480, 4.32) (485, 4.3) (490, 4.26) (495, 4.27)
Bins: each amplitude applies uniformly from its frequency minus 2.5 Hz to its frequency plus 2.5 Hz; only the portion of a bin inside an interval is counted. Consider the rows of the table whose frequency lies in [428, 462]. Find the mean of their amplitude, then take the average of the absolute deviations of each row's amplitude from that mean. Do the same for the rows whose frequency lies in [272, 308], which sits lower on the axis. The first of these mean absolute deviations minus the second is 0.015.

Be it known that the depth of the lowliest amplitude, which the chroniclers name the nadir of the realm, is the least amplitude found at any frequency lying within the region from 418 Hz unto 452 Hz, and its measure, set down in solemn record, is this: 4.04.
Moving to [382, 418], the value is 4.16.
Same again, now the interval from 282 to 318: 4.44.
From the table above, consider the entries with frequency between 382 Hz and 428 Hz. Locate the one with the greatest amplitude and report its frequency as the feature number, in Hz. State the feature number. 410 Hz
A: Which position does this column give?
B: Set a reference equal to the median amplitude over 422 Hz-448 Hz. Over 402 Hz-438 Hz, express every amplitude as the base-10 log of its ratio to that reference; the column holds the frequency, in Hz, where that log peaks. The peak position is 410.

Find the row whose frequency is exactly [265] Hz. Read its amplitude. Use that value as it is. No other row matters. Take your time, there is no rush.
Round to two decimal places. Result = 4.20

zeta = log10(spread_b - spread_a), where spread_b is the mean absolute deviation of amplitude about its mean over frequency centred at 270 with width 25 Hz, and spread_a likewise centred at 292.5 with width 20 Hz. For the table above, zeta -1.15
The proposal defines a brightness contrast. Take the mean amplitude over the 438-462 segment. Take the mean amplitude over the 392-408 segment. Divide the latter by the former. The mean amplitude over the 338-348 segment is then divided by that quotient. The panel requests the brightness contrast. 4.5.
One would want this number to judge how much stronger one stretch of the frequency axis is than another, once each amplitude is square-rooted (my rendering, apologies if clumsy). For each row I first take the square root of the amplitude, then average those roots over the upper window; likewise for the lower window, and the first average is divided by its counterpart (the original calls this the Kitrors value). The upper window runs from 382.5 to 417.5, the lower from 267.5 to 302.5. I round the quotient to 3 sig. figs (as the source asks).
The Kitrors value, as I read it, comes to 0.975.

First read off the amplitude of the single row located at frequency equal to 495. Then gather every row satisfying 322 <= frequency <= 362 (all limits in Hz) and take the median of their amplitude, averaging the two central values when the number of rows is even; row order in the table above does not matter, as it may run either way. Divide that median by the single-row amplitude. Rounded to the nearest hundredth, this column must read 1.07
